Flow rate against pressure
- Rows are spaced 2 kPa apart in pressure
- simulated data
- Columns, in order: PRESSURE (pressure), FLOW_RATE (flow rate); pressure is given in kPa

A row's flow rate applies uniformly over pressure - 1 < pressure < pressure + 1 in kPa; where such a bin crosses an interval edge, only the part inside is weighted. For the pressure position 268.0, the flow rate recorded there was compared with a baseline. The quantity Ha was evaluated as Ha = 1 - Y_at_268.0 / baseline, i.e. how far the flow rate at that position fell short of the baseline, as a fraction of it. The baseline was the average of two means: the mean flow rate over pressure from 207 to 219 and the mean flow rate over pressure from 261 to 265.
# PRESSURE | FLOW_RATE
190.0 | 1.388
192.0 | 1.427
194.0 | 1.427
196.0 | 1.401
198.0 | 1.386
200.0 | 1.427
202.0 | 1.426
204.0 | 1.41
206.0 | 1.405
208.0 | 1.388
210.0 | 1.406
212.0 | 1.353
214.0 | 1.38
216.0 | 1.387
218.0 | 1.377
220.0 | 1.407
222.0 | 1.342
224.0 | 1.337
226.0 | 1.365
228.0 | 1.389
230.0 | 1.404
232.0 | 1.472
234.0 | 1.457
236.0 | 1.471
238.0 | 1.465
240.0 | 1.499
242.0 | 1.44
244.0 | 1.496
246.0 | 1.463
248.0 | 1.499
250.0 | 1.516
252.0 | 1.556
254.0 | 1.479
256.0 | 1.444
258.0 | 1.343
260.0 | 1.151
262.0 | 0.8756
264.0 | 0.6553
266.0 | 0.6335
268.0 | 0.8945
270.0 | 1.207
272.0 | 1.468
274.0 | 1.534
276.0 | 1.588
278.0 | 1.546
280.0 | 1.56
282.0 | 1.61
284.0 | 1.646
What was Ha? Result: 0.17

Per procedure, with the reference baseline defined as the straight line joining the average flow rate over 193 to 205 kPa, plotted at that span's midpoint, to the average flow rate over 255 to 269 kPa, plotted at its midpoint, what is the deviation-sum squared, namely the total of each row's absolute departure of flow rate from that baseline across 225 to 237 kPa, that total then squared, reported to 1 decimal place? 1.8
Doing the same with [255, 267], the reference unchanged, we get 2.7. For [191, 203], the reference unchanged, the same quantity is 0.0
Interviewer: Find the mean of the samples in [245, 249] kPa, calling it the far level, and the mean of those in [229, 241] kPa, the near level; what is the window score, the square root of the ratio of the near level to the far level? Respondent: 0.99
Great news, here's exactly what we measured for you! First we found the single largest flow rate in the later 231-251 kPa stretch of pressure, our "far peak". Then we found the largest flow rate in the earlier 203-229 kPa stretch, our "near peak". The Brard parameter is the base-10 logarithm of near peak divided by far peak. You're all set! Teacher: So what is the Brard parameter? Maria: -0.031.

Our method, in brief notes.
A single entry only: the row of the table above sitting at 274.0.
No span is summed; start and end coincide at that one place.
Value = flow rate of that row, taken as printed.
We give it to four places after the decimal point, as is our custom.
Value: 1.5340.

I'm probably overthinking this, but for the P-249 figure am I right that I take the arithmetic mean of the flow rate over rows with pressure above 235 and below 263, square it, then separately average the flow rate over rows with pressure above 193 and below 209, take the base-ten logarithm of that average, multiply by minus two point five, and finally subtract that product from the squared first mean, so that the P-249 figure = 2.4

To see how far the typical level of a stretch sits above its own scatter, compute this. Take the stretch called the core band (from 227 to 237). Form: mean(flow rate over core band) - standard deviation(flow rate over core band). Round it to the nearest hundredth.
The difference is 1.40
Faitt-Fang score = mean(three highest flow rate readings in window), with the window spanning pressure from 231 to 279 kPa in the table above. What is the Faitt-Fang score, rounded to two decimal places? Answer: 1.56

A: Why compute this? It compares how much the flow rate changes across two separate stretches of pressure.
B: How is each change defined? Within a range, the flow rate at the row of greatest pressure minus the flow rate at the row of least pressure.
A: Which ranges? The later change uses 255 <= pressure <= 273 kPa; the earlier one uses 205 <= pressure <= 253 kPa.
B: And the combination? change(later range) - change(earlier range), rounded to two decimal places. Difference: -0.13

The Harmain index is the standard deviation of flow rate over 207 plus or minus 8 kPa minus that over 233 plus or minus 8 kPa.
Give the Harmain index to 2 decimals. -0.02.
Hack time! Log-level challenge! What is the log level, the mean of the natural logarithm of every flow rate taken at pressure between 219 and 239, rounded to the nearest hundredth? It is 0.34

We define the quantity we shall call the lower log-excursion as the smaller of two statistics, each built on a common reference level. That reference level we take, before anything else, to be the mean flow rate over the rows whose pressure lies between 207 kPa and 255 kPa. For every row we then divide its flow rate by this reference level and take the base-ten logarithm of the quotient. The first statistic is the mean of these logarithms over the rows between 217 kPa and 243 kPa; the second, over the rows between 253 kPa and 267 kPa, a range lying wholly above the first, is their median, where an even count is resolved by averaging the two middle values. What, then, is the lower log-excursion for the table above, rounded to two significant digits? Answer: -0.095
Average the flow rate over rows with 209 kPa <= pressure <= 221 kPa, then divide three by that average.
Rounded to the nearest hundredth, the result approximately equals 2.17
